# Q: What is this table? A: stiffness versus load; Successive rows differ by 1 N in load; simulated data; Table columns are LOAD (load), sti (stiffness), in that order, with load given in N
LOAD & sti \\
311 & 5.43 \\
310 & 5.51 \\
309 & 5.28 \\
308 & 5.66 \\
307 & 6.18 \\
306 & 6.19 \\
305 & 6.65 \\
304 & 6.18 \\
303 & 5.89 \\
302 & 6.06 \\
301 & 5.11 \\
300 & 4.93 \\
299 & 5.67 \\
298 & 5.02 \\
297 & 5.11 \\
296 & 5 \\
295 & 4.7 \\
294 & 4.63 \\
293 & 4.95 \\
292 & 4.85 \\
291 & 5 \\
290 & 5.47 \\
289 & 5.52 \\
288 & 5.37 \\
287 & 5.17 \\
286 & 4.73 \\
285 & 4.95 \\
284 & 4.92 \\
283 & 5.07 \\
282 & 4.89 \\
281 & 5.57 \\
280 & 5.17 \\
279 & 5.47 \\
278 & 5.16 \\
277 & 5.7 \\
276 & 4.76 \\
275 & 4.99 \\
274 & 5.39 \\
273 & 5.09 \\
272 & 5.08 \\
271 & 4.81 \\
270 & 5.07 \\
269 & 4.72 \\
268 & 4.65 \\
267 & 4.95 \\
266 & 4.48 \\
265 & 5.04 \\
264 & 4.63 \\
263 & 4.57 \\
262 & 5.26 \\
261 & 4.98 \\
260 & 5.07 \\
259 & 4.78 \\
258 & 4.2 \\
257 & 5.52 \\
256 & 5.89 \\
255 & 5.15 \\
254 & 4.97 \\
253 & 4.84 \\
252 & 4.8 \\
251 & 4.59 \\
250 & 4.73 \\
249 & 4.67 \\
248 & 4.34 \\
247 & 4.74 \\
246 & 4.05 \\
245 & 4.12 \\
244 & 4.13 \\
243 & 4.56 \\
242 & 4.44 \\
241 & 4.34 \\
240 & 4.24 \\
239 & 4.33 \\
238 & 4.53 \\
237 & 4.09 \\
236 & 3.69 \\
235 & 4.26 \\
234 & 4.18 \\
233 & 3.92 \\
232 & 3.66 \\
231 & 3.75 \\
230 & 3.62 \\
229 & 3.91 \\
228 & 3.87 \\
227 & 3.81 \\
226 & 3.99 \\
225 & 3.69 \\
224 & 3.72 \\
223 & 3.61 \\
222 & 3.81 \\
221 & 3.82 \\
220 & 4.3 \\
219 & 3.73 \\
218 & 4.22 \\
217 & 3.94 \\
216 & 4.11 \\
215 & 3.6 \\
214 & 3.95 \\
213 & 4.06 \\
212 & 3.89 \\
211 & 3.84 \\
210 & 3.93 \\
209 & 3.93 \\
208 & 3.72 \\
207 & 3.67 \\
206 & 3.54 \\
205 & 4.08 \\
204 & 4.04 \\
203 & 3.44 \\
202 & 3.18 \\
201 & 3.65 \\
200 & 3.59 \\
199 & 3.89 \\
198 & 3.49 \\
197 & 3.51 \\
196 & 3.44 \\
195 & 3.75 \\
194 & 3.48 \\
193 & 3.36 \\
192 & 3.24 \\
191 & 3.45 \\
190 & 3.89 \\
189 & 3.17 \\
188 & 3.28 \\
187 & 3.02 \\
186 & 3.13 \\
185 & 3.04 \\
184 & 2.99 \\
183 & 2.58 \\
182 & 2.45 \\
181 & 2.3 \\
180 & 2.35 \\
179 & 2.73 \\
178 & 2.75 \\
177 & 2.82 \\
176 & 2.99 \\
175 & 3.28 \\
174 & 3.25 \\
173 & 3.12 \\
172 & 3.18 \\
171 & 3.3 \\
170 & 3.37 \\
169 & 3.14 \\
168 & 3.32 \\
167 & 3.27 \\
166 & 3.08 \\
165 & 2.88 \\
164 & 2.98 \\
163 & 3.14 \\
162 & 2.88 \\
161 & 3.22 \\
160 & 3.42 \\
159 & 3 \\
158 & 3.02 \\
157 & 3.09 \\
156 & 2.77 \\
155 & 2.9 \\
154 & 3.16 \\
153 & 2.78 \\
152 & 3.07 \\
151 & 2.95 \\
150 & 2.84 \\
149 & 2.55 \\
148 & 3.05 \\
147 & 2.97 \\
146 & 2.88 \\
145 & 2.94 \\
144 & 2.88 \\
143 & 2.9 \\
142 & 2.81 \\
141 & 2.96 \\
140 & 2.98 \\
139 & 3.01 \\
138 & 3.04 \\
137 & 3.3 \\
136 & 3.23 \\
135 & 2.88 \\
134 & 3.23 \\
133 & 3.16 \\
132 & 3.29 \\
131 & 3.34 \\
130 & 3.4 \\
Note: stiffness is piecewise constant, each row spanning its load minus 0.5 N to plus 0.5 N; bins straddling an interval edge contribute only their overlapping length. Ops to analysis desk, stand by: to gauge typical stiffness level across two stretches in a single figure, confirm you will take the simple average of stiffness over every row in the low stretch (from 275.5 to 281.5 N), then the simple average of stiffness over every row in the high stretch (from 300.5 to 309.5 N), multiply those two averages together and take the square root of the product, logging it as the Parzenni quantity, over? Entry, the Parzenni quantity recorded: 5.6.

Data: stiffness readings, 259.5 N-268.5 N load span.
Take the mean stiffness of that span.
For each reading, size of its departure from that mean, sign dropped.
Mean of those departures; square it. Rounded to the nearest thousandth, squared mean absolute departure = 0.056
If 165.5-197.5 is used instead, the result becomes 0.076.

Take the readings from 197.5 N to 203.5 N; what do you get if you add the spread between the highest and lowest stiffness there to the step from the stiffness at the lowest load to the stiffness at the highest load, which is 0.66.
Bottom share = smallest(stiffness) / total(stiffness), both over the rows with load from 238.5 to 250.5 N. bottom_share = 0.0769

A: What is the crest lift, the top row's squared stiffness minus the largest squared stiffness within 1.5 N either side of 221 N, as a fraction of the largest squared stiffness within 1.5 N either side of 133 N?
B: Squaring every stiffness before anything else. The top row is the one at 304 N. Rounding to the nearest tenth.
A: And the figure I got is 1.8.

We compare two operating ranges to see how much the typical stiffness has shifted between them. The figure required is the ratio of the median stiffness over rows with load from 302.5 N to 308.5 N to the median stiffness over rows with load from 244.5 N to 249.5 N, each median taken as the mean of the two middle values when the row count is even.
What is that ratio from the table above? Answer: 1.42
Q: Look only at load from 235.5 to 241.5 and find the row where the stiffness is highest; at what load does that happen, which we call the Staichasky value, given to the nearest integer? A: 238 N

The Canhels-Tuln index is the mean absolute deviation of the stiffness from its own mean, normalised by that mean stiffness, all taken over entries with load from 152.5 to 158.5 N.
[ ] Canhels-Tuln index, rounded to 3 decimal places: 0.046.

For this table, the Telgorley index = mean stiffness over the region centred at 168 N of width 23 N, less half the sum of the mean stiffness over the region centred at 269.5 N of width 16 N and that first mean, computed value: -0.93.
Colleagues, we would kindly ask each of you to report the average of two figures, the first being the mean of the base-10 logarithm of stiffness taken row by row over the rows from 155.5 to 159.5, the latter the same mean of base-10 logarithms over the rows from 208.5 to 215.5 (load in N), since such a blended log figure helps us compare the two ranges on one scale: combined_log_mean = 0.53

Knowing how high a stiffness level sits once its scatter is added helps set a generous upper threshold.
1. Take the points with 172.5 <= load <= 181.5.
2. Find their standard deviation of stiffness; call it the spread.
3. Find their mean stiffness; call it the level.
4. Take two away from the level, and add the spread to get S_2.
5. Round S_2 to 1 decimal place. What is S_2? 1.2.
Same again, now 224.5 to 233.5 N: 1.9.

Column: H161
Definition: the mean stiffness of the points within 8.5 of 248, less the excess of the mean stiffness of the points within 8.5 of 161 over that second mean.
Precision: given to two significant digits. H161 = 6.2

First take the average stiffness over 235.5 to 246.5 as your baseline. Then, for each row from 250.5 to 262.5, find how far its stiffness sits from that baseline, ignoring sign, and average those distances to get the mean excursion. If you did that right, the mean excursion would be 0.78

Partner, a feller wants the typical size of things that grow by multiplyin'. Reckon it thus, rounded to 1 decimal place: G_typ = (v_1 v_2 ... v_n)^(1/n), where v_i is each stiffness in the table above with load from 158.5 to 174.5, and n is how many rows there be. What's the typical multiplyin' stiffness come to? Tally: 3.2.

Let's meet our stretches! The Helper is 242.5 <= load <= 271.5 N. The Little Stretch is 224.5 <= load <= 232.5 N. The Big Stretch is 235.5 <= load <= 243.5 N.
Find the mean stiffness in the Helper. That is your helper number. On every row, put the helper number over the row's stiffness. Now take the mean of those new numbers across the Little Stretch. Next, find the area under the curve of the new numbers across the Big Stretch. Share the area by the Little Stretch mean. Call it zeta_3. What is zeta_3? 7.1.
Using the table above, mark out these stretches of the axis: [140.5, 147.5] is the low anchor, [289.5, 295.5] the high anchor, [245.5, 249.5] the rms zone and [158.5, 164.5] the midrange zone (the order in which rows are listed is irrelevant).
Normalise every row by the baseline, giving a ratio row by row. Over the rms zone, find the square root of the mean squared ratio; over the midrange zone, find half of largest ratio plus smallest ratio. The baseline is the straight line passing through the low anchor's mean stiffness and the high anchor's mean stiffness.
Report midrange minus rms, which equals -0.03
